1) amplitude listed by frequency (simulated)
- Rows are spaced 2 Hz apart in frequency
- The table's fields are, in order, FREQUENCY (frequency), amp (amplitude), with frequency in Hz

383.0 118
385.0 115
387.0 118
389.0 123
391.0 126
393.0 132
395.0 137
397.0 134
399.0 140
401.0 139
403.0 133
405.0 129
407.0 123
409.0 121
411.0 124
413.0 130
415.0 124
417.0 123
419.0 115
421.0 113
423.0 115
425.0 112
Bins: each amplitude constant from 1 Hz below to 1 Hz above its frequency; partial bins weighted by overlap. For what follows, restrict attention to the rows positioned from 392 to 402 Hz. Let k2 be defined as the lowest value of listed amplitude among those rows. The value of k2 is 132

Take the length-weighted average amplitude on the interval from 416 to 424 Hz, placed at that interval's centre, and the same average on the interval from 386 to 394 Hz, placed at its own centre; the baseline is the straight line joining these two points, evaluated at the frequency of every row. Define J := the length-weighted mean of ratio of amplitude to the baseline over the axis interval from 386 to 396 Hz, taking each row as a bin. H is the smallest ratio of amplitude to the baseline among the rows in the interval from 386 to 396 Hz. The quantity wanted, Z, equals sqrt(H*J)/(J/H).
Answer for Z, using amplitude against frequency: 0.90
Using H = 0.94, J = 1.022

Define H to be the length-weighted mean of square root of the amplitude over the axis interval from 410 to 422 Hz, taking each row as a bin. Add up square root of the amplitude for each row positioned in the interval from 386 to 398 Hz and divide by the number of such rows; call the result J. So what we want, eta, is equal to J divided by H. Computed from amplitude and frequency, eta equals 1.03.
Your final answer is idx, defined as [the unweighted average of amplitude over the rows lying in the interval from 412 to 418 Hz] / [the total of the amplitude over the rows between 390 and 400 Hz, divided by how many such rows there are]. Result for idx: 0.94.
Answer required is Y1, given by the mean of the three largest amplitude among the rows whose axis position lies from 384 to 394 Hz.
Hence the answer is 127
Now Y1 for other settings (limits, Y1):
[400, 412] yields 134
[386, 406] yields 139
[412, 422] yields 126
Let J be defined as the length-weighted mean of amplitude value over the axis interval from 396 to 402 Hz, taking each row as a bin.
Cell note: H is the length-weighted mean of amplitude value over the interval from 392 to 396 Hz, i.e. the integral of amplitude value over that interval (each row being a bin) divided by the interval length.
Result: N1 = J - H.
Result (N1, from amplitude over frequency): 3.2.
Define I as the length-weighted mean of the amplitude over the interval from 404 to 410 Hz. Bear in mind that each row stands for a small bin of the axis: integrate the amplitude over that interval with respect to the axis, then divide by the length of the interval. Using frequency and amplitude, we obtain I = 124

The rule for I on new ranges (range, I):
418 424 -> 114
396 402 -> 138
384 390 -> 119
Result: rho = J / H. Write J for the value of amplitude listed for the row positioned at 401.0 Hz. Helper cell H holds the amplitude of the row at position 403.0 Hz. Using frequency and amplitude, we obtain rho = 1.05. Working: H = 133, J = 139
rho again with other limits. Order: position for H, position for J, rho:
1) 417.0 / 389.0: 1.00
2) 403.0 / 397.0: 1.01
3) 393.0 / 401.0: 1.05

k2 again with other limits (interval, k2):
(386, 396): 118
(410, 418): 123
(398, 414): 121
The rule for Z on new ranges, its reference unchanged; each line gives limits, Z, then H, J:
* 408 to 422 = 0.94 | 0.97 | 1.030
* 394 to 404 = 1.08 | 1.09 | 1.117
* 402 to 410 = 0.99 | 1.01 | 1.051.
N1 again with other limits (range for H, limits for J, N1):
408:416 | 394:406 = 10.6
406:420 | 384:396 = 2.3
